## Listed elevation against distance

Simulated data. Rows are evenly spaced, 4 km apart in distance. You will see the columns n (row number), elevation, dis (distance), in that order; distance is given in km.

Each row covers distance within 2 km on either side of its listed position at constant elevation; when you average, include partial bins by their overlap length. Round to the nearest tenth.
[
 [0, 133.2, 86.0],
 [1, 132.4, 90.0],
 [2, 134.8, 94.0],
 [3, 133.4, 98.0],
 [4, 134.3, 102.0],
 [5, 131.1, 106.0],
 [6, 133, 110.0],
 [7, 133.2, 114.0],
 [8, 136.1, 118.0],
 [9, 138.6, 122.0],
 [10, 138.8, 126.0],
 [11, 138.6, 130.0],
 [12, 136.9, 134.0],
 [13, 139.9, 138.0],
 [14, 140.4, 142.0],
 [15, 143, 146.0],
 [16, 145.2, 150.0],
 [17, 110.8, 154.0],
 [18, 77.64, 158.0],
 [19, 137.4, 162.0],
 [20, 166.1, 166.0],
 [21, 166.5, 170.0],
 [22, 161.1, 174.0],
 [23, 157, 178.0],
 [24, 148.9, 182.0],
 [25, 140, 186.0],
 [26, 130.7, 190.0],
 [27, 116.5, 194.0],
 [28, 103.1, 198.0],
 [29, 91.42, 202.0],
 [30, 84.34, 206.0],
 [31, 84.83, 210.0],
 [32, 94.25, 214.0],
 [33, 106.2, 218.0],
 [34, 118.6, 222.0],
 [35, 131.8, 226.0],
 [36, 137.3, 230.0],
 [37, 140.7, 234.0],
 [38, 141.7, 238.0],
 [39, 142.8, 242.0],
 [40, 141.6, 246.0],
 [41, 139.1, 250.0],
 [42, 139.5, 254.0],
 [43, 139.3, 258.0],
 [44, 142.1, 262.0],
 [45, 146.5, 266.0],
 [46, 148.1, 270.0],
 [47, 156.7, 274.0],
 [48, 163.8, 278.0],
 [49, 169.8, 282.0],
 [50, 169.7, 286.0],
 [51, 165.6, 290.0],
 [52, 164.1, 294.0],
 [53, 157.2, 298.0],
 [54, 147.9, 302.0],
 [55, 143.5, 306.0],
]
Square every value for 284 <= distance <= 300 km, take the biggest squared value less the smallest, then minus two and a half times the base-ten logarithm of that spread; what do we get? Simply -9.0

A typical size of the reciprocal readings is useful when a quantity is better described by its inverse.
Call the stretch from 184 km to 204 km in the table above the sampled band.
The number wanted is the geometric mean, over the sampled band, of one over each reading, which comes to 0.0087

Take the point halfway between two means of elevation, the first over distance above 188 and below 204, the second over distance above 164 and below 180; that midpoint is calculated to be 137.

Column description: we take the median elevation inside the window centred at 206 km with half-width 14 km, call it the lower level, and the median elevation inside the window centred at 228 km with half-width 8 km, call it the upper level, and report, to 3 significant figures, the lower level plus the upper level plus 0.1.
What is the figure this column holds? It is 229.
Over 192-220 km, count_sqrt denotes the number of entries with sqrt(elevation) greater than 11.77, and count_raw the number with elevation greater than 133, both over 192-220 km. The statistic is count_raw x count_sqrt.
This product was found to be 0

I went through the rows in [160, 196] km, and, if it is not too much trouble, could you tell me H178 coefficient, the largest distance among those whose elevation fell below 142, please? 194.0 km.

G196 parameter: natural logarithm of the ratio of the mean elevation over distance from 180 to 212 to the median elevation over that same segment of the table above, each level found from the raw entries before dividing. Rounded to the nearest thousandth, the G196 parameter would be 0.024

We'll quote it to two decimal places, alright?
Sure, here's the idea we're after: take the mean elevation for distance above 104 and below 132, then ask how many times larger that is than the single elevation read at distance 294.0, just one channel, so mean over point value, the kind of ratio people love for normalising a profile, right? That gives 0.83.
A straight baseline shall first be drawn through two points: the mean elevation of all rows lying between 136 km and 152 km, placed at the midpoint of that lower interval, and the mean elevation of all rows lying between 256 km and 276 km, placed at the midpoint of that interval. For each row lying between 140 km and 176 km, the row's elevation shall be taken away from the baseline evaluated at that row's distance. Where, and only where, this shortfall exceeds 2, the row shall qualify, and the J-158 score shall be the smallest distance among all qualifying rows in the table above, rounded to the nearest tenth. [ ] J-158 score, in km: 154.0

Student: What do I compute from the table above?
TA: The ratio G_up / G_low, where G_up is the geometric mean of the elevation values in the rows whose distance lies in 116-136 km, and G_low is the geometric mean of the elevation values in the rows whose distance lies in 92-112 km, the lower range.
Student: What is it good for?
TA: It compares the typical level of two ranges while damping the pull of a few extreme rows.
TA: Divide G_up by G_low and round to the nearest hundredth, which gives 1.03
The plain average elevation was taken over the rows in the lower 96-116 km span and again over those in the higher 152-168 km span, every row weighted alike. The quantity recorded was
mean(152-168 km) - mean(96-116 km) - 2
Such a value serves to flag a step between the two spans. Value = -12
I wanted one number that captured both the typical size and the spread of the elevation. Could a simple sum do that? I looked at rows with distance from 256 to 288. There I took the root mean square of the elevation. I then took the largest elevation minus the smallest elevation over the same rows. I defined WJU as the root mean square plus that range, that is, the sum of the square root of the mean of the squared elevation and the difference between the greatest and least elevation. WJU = 185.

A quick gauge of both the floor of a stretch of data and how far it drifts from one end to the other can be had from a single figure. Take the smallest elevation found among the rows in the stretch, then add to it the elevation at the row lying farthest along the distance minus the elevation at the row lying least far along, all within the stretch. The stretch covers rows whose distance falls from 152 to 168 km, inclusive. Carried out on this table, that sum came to 133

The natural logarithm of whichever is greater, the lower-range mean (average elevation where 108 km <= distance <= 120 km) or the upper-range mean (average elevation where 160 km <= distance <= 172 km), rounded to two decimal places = 5.05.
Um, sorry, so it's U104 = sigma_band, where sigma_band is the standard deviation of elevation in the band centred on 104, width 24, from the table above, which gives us 1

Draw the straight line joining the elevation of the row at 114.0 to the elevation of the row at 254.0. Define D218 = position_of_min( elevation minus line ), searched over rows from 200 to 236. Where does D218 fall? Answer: 206.0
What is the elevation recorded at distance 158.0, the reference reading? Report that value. 77.64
